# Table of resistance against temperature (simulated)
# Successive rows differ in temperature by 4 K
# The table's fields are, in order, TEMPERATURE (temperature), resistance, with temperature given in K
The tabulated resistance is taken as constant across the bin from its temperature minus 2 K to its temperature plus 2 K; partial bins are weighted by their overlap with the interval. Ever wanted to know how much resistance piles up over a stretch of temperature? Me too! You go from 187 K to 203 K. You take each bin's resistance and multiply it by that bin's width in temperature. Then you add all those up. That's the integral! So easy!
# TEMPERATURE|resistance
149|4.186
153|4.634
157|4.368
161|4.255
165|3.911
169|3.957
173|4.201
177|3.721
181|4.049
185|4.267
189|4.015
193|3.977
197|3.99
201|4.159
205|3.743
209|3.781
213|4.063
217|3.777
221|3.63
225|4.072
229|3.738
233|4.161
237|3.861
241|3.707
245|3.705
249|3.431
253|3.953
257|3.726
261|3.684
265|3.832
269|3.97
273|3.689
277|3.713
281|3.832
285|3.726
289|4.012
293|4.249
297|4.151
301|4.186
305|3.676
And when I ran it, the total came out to 64.6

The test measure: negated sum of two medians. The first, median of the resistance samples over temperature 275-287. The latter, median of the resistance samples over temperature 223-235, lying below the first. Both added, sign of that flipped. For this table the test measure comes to -7.8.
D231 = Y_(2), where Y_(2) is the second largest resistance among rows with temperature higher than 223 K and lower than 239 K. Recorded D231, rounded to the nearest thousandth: 4.072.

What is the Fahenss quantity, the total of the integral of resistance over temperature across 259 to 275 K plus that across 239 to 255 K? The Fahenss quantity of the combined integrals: 120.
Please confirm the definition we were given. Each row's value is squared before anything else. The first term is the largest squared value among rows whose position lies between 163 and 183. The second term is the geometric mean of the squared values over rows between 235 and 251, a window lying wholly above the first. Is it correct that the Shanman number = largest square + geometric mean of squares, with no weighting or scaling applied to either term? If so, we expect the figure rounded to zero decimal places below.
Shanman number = 31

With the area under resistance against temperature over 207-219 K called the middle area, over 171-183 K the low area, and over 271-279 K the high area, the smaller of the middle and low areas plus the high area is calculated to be 76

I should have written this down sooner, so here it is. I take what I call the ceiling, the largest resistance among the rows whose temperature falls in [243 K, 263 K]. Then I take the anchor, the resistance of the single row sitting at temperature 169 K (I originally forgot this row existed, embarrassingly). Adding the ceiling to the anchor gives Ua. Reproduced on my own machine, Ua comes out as 7.91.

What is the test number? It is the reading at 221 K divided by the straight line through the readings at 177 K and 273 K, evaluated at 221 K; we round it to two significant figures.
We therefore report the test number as 0.98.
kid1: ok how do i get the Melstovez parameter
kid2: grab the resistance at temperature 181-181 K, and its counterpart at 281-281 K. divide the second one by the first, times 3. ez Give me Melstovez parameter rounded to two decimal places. 2.84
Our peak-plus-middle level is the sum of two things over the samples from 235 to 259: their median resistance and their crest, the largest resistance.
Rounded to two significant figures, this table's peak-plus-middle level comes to 7.7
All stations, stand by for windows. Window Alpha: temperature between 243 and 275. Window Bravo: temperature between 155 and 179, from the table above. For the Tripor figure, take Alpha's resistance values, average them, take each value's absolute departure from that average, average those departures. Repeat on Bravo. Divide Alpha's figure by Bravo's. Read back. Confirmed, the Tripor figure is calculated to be 0.62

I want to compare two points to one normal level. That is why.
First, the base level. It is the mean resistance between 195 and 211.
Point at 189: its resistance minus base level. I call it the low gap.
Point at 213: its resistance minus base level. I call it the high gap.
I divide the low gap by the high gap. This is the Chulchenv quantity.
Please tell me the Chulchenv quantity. 0.7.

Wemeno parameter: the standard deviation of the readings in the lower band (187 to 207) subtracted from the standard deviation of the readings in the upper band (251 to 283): -0.03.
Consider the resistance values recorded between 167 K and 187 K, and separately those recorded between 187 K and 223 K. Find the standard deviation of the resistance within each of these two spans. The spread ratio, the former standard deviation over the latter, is 1.2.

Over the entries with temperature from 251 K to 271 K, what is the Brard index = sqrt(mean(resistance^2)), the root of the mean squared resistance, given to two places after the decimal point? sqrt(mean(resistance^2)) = 3.83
